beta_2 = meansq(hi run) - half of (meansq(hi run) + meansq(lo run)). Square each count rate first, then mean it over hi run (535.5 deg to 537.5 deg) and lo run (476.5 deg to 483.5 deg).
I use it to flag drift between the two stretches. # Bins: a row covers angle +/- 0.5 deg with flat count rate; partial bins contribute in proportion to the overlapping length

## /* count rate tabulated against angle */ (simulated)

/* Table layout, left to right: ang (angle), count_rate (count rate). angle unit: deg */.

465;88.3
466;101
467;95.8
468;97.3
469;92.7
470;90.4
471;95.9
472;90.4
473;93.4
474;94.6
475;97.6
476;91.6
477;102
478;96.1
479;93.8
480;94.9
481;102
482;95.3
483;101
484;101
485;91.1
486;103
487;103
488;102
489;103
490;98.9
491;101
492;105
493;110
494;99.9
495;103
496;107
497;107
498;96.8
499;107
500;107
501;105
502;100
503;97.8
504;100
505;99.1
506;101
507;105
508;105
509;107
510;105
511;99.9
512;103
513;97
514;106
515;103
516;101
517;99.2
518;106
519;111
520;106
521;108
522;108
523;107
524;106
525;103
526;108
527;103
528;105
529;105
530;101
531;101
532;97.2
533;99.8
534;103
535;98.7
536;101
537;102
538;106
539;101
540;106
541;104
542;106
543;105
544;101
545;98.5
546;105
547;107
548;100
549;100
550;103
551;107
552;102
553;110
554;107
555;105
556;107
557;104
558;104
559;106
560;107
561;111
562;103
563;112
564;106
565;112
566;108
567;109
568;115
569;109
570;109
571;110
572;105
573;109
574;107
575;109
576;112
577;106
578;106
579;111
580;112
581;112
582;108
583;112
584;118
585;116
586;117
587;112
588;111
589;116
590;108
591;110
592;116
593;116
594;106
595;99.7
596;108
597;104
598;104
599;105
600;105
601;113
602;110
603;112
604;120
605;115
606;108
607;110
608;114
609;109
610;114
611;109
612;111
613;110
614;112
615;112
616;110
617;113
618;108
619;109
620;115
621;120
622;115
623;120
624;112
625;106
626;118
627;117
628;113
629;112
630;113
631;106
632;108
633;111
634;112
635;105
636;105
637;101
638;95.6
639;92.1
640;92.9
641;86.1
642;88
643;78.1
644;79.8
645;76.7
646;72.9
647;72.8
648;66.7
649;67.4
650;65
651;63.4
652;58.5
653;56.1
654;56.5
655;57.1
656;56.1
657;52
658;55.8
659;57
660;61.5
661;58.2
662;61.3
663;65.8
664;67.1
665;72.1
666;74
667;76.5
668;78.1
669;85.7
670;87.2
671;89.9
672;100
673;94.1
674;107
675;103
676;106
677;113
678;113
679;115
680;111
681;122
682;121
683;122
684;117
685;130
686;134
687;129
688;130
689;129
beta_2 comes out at 356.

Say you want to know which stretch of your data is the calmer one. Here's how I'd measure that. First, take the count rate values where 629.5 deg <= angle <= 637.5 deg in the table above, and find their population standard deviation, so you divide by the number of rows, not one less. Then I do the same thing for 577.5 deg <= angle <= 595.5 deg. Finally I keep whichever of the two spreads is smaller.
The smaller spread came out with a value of 3.87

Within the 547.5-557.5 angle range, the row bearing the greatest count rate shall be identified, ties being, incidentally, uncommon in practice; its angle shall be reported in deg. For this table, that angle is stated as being 553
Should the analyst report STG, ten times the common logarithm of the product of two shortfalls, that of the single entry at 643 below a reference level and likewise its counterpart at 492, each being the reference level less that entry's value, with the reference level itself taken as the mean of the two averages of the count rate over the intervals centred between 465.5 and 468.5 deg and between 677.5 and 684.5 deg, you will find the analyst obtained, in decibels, 19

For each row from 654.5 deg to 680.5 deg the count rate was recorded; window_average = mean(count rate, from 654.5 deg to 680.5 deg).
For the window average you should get 81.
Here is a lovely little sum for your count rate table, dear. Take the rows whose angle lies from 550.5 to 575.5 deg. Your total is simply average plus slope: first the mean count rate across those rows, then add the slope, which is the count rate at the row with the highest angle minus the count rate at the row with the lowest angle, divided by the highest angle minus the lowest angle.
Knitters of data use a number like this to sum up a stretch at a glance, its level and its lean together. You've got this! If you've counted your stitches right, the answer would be 108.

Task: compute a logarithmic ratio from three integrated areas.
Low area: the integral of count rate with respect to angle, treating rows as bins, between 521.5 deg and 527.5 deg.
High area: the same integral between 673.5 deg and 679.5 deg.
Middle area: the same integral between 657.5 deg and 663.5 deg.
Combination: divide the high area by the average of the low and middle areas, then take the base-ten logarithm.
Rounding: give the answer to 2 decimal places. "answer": 0.12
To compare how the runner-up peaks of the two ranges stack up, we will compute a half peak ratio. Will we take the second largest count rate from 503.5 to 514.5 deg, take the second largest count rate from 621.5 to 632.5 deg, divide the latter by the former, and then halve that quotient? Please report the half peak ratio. 0.56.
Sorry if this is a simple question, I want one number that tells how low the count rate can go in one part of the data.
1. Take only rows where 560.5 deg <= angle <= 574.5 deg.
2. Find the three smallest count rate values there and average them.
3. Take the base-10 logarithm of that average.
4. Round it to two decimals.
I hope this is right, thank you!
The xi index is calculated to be 2.02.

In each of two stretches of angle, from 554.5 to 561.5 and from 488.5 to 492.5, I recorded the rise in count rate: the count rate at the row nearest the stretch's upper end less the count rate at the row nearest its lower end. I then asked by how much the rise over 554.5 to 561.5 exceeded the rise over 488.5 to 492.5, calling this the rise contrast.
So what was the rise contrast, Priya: 4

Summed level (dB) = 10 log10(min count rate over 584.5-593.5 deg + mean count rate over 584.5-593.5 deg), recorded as 23.5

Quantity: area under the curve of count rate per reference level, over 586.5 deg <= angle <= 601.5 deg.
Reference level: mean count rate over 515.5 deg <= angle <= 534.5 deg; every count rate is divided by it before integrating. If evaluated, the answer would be 16 deg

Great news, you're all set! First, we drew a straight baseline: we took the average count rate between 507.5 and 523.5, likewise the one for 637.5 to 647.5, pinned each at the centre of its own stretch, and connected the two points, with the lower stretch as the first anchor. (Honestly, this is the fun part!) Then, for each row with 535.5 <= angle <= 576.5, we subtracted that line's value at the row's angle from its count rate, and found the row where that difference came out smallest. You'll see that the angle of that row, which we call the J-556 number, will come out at 545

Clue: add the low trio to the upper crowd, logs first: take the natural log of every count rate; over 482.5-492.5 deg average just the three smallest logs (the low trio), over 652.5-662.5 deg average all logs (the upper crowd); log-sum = 8.6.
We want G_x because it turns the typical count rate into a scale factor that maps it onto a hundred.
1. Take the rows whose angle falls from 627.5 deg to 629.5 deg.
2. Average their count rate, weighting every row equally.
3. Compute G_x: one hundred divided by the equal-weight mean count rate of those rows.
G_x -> 0.89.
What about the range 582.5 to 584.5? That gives 0.87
